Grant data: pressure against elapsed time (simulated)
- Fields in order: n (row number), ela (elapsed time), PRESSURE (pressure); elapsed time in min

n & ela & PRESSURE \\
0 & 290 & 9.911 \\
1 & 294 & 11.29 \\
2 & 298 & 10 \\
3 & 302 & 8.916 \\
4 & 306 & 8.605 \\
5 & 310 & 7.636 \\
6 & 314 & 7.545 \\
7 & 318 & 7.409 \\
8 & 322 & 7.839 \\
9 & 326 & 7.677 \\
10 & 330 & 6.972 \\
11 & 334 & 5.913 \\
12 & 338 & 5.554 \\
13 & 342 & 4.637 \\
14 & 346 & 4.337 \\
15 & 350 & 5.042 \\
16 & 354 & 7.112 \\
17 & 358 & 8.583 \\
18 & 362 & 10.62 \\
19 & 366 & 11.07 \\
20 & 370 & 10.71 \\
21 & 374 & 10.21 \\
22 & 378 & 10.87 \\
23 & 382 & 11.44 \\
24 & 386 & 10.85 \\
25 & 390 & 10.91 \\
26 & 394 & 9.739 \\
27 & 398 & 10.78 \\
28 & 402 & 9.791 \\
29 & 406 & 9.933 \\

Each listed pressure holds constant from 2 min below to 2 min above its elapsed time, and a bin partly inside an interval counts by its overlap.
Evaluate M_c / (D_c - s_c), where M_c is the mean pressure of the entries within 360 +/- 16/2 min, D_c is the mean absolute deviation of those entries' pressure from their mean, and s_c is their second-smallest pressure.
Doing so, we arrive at -1.32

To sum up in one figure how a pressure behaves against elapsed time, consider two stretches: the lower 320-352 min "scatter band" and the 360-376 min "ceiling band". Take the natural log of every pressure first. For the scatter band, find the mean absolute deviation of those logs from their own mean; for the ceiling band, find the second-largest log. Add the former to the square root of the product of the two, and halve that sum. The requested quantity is 0.42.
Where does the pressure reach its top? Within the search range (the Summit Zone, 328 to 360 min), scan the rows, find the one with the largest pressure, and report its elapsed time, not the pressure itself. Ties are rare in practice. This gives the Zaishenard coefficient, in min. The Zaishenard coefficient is 358 min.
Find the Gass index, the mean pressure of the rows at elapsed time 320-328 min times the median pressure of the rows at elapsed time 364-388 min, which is 84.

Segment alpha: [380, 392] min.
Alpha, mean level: 11.1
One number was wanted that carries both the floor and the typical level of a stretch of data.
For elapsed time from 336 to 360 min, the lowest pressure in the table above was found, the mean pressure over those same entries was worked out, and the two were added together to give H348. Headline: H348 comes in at 10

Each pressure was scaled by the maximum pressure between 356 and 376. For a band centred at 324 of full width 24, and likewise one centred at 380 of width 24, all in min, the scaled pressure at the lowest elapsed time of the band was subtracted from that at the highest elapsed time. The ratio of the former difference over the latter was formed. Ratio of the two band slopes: -8.2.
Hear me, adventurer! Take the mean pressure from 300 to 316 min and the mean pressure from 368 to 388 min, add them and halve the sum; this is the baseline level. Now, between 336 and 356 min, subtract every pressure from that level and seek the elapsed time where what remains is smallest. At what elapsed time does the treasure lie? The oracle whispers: 354 min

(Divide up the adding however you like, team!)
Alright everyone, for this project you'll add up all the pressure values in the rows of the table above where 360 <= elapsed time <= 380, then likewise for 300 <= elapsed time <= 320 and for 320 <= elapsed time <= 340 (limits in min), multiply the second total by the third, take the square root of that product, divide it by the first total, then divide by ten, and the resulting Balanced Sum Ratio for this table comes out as 0.069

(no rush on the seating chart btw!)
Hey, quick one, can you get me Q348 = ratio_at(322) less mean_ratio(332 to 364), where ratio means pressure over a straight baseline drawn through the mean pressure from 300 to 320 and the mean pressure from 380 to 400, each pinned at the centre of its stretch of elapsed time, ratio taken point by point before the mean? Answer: 0.24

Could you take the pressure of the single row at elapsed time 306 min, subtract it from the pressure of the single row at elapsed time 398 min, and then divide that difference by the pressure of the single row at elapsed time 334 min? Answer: 0.37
